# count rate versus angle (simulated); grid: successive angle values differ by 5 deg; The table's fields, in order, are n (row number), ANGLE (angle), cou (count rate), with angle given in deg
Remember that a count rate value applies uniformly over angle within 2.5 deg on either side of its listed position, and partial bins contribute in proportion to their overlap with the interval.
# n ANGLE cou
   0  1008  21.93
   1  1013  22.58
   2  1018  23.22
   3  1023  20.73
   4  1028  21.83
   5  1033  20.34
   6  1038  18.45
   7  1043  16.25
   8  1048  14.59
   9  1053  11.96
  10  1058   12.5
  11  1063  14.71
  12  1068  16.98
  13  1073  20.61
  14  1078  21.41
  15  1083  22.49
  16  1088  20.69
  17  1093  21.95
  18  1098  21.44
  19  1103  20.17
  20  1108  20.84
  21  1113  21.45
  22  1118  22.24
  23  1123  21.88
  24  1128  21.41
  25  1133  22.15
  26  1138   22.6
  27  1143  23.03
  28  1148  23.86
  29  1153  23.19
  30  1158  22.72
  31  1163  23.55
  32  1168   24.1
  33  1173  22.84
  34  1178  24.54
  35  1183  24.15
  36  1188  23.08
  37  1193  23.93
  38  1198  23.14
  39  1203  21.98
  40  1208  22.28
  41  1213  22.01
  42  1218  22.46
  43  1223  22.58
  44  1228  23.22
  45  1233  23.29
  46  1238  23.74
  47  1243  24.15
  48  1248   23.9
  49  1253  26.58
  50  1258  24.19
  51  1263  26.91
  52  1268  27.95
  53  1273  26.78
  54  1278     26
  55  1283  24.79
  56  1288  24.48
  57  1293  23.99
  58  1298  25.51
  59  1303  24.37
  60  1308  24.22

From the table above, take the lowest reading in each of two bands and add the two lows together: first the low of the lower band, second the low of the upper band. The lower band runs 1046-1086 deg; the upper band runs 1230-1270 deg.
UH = 35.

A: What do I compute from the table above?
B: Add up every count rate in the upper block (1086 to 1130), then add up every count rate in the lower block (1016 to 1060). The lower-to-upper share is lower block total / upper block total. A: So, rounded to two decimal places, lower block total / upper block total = 0.83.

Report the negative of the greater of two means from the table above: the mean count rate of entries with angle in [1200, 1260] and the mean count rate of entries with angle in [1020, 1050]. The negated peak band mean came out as -23.4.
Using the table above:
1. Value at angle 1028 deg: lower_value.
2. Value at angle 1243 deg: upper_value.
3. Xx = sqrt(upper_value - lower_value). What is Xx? 1.52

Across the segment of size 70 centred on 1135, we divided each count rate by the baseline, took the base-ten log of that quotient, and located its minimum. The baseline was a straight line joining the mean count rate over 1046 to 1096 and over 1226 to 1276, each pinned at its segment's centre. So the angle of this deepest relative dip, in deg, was 1103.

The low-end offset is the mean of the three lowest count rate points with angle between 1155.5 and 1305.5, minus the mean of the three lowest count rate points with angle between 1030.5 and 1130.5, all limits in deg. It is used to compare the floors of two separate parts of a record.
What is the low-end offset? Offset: 9.1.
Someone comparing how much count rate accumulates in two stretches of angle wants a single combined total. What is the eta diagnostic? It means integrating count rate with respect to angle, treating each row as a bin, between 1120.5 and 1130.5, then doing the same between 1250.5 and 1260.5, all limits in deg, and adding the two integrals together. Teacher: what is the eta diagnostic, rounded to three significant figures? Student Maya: 470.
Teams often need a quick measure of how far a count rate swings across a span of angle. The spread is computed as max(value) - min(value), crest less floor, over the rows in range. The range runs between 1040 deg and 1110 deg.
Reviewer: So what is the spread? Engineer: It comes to 11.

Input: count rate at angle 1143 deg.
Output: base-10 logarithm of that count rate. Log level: 1.36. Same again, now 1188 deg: 1.36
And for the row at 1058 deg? 1.10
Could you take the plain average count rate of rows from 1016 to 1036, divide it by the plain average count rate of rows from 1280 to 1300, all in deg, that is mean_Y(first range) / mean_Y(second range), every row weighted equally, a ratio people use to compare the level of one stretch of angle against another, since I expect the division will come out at 0.87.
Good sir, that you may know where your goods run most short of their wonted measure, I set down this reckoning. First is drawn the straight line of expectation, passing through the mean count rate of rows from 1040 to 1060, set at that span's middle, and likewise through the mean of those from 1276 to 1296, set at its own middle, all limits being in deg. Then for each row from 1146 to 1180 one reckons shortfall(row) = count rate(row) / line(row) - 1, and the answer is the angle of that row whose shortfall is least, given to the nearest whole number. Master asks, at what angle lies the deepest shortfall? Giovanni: 1173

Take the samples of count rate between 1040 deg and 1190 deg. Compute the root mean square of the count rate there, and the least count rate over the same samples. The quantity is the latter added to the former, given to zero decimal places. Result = 33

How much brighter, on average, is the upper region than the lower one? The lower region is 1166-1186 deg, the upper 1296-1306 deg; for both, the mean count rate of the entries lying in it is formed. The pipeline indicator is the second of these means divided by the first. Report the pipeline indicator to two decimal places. 1.04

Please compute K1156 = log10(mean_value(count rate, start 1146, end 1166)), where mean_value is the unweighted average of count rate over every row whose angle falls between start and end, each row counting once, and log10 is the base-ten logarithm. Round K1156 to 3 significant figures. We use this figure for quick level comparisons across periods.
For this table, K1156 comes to 1.37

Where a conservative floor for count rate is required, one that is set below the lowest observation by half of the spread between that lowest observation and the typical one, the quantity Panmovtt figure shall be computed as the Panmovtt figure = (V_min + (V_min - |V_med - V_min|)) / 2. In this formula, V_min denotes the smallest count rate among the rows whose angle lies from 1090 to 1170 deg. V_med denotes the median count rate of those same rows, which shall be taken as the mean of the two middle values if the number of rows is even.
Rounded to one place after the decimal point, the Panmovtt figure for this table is 19.2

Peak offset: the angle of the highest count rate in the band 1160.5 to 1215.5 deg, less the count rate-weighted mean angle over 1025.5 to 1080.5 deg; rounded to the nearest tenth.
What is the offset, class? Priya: 125.3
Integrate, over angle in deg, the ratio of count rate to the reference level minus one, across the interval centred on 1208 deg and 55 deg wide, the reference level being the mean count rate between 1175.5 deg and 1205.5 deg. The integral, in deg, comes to -1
